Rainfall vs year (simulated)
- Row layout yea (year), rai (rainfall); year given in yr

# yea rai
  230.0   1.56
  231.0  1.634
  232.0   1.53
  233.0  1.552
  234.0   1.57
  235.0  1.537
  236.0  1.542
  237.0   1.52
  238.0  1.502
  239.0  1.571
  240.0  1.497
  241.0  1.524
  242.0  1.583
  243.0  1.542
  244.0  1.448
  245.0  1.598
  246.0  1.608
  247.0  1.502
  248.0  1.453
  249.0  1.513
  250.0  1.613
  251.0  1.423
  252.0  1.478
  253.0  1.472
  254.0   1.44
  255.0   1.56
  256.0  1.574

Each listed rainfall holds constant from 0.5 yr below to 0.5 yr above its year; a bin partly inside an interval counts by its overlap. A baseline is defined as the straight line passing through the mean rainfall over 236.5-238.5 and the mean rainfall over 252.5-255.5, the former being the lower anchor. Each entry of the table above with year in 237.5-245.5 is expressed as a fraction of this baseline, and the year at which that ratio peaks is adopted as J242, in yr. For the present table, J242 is 245.0 yr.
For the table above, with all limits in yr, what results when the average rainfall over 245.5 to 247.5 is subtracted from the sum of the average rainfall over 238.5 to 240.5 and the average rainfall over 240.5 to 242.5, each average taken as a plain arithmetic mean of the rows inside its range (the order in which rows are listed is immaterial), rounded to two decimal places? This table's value 1.53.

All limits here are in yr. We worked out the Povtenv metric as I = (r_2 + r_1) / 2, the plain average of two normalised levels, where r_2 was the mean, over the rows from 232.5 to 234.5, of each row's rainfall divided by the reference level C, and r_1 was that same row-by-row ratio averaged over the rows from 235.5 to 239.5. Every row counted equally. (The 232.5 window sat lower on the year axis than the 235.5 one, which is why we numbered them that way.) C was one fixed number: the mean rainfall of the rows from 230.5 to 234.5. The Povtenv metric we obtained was 0.985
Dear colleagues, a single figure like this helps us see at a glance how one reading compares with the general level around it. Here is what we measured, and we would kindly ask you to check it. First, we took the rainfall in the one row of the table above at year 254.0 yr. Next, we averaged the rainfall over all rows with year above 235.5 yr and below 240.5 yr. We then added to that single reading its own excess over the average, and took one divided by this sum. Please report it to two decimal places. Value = 0.74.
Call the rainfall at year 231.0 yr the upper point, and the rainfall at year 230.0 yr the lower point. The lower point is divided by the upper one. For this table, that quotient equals 0.95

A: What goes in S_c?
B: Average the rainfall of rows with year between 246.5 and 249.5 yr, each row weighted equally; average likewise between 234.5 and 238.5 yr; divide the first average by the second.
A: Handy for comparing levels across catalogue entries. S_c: 0.98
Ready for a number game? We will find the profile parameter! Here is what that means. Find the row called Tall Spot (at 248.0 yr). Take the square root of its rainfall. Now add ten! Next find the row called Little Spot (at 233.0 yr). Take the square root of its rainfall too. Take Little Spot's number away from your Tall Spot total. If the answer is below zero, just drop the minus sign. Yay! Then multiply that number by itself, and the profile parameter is 99.2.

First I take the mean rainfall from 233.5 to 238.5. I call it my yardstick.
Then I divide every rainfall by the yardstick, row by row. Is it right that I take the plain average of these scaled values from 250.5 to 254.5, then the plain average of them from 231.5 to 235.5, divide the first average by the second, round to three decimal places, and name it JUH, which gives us 0.939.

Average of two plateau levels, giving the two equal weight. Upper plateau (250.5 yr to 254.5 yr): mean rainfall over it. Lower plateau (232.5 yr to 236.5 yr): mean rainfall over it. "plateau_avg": 1.50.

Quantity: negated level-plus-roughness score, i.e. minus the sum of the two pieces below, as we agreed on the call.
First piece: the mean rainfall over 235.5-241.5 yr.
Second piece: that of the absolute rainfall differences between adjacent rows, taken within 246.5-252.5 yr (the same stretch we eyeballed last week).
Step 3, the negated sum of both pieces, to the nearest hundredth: -1.62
